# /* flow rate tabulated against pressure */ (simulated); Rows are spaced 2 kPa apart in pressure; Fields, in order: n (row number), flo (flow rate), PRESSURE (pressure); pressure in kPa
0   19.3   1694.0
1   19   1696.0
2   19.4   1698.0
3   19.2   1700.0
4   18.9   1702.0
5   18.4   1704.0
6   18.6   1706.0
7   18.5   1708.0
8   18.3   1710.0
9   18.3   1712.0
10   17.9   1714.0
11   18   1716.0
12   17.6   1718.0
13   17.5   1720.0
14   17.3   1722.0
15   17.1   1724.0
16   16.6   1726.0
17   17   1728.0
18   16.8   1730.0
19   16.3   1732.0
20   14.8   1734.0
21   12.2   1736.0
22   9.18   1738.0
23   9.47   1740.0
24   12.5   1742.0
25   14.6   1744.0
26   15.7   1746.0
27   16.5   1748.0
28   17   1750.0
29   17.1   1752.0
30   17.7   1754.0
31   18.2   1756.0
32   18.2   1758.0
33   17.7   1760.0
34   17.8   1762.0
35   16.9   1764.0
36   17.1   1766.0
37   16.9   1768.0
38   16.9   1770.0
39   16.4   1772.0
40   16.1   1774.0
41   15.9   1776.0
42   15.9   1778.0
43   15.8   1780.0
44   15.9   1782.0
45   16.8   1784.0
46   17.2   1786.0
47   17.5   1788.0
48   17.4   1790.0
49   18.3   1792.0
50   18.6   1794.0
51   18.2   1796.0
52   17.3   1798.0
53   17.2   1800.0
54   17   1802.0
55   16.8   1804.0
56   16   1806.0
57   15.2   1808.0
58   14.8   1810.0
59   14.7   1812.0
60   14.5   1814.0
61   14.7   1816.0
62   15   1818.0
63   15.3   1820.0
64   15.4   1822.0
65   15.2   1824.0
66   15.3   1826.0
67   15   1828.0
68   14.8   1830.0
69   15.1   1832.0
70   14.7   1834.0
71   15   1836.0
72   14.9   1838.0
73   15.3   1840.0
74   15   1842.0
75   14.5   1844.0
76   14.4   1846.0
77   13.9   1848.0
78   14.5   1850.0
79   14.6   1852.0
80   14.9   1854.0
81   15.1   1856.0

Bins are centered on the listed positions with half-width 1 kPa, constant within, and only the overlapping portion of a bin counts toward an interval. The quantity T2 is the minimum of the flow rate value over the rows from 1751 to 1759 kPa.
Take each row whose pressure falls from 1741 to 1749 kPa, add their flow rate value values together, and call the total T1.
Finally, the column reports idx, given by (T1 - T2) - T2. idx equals 25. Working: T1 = 59.3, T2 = 17.1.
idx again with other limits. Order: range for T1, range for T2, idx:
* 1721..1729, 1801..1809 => 38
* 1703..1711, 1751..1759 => 40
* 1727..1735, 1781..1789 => 33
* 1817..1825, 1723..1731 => 28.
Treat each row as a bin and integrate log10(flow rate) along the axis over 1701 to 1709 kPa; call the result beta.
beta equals 10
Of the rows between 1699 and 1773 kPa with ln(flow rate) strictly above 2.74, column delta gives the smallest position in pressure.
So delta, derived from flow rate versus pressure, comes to 1700.0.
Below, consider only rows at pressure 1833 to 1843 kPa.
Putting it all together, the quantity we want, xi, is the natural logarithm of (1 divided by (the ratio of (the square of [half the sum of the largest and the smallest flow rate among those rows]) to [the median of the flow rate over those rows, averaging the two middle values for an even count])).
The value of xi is -2.71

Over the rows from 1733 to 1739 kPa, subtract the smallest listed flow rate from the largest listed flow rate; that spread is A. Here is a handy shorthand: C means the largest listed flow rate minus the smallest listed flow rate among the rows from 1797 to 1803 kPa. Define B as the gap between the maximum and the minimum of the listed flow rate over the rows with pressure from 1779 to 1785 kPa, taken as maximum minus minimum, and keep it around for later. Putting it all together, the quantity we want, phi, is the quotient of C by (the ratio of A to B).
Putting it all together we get 0.1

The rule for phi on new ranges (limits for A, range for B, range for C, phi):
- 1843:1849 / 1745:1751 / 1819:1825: 0.4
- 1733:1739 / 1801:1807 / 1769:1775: 0.1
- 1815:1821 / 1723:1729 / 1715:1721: 0.4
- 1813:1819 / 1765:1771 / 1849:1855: 0.2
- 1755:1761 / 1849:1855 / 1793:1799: 1.0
